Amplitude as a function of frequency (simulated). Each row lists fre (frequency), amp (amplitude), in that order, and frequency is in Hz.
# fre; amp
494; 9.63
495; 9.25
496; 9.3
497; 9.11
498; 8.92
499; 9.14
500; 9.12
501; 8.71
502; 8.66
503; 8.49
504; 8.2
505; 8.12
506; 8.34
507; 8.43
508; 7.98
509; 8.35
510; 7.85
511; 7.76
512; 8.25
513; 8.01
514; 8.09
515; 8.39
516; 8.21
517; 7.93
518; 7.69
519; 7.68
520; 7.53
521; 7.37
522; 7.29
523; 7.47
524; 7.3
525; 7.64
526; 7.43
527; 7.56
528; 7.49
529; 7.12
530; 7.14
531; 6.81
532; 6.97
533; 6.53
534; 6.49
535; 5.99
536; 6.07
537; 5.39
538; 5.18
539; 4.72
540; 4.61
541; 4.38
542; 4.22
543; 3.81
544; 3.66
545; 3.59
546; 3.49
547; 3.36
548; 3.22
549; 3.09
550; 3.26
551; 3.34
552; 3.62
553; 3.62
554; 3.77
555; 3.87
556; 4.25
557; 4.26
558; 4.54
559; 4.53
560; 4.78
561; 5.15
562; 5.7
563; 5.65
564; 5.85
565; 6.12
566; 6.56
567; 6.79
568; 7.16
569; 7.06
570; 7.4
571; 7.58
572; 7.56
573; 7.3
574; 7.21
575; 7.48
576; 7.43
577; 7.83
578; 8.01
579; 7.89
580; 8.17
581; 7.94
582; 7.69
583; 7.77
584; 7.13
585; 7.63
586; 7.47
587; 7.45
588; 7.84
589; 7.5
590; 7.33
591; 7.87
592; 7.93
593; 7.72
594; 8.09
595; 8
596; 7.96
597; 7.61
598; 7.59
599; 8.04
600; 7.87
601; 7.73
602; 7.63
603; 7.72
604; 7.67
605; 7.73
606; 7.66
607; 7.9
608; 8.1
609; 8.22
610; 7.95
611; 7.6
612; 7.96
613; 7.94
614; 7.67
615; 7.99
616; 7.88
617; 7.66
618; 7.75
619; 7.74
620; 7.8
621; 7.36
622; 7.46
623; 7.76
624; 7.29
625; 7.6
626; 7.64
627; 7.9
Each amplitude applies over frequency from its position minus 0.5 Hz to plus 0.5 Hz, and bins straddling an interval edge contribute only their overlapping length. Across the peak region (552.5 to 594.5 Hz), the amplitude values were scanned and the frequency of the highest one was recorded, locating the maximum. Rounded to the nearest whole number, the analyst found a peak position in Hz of 580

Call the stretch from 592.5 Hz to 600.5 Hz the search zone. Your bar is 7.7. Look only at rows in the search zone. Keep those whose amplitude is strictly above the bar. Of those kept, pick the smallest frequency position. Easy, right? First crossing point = 593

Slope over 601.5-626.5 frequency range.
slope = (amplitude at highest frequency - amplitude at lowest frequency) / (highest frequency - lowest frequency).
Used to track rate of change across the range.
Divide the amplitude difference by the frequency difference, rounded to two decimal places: 0.00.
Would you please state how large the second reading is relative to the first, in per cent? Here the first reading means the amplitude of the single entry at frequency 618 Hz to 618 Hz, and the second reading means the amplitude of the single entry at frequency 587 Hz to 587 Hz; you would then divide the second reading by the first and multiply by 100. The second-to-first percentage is 96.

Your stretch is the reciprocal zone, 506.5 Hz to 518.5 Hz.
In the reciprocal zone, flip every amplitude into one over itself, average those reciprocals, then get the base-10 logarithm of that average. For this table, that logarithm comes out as -0.91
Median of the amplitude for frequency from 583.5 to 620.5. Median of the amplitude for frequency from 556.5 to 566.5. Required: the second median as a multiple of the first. 0.70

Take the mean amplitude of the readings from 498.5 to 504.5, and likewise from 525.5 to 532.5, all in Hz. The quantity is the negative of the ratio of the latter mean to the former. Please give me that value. -0.83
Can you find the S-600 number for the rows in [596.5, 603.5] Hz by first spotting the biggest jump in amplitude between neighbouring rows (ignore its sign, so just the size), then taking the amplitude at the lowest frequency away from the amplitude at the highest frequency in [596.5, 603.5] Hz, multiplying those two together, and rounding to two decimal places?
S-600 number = 0.05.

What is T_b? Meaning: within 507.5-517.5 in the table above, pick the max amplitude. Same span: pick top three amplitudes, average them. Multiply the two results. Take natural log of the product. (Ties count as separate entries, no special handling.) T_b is 4.25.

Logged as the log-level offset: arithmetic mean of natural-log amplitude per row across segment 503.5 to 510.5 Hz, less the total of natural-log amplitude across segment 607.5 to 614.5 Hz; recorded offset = -12.4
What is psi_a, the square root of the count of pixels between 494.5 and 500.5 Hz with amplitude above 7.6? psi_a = 2.4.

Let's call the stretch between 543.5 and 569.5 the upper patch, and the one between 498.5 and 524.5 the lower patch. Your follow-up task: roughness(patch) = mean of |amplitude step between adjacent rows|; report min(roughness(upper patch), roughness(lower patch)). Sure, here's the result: 0.194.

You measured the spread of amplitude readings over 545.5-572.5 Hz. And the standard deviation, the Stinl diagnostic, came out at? 1.5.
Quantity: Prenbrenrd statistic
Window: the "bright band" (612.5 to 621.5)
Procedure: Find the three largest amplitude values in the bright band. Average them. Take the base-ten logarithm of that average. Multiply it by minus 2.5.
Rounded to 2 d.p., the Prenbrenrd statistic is -2.25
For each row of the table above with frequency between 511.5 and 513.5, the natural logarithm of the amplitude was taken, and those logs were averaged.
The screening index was 2.10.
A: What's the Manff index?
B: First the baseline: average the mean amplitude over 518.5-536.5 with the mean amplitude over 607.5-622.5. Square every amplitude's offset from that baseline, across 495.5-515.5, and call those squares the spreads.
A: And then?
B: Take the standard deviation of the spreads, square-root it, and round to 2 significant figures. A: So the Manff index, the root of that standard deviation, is 1.0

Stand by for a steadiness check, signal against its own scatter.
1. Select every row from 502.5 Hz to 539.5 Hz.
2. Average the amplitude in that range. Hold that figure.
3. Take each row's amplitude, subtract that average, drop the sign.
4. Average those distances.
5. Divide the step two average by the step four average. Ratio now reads 10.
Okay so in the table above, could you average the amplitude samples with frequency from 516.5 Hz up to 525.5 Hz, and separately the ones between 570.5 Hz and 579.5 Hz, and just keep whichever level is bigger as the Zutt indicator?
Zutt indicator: 7.59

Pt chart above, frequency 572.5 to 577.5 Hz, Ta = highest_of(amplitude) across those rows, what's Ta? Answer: 7.83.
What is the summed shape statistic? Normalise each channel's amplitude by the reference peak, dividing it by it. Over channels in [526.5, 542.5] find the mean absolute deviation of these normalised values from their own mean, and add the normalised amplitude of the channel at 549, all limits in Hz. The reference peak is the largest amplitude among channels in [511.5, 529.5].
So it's 0.48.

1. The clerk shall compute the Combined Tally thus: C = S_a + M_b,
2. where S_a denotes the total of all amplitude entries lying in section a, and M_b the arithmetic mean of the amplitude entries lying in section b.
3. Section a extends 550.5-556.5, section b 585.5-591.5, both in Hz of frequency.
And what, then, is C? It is 30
